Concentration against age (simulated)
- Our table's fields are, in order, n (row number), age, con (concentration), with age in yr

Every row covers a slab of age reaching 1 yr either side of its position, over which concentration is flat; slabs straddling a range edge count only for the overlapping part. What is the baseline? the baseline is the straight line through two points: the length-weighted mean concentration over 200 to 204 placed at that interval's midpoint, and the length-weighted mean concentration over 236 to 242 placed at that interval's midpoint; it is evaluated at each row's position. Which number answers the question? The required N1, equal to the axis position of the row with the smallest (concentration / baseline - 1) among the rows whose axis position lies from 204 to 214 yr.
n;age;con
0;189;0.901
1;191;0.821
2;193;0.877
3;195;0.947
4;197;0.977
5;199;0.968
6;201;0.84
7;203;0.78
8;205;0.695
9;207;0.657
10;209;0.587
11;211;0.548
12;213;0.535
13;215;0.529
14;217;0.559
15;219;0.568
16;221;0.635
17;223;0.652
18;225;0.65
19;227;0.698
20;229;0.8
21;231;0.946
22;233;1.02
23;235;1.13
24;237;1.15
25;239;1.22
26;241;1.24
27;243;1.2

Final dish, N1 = 213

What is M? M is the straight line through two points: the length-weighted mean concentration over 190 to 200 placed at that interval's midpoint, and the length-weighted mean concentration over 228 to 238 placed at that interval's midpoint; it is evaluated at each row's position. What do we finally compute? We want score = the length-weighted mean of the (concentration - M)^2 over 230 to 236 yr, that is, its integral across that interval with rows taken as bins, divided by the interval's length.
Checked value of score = 0.01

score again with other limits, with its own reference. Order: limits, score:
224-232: 0.06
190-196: 0.00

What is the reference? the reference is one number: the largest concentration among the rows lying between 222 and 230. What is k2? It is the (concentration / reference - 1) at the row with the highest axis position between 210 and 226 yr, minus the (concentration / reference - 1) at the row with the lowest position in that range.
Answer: 0.13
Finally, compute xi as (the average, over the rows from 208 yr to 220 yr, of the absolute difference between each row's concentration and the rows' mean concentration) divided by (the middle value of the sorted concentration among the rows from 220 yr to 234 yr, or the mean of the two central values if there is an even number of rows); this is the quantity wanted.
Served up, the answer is 0.02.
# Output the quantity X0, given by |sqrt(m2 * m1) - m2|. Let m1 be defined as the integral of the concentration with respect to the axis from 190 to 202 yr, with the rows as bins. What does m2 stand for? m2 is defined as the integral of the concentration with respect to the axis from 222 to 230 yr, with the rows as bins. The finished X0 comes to 2.2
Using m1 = 10.9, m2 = 6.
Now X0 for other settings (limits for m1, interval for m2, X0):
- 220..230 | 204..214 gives 0.4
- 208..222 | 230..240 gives 1.6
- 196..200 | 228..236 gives 2.3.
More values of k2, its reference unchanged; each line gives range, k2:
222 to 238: 0.62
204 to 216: -0.21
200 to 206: -0.18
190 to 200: 0.18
